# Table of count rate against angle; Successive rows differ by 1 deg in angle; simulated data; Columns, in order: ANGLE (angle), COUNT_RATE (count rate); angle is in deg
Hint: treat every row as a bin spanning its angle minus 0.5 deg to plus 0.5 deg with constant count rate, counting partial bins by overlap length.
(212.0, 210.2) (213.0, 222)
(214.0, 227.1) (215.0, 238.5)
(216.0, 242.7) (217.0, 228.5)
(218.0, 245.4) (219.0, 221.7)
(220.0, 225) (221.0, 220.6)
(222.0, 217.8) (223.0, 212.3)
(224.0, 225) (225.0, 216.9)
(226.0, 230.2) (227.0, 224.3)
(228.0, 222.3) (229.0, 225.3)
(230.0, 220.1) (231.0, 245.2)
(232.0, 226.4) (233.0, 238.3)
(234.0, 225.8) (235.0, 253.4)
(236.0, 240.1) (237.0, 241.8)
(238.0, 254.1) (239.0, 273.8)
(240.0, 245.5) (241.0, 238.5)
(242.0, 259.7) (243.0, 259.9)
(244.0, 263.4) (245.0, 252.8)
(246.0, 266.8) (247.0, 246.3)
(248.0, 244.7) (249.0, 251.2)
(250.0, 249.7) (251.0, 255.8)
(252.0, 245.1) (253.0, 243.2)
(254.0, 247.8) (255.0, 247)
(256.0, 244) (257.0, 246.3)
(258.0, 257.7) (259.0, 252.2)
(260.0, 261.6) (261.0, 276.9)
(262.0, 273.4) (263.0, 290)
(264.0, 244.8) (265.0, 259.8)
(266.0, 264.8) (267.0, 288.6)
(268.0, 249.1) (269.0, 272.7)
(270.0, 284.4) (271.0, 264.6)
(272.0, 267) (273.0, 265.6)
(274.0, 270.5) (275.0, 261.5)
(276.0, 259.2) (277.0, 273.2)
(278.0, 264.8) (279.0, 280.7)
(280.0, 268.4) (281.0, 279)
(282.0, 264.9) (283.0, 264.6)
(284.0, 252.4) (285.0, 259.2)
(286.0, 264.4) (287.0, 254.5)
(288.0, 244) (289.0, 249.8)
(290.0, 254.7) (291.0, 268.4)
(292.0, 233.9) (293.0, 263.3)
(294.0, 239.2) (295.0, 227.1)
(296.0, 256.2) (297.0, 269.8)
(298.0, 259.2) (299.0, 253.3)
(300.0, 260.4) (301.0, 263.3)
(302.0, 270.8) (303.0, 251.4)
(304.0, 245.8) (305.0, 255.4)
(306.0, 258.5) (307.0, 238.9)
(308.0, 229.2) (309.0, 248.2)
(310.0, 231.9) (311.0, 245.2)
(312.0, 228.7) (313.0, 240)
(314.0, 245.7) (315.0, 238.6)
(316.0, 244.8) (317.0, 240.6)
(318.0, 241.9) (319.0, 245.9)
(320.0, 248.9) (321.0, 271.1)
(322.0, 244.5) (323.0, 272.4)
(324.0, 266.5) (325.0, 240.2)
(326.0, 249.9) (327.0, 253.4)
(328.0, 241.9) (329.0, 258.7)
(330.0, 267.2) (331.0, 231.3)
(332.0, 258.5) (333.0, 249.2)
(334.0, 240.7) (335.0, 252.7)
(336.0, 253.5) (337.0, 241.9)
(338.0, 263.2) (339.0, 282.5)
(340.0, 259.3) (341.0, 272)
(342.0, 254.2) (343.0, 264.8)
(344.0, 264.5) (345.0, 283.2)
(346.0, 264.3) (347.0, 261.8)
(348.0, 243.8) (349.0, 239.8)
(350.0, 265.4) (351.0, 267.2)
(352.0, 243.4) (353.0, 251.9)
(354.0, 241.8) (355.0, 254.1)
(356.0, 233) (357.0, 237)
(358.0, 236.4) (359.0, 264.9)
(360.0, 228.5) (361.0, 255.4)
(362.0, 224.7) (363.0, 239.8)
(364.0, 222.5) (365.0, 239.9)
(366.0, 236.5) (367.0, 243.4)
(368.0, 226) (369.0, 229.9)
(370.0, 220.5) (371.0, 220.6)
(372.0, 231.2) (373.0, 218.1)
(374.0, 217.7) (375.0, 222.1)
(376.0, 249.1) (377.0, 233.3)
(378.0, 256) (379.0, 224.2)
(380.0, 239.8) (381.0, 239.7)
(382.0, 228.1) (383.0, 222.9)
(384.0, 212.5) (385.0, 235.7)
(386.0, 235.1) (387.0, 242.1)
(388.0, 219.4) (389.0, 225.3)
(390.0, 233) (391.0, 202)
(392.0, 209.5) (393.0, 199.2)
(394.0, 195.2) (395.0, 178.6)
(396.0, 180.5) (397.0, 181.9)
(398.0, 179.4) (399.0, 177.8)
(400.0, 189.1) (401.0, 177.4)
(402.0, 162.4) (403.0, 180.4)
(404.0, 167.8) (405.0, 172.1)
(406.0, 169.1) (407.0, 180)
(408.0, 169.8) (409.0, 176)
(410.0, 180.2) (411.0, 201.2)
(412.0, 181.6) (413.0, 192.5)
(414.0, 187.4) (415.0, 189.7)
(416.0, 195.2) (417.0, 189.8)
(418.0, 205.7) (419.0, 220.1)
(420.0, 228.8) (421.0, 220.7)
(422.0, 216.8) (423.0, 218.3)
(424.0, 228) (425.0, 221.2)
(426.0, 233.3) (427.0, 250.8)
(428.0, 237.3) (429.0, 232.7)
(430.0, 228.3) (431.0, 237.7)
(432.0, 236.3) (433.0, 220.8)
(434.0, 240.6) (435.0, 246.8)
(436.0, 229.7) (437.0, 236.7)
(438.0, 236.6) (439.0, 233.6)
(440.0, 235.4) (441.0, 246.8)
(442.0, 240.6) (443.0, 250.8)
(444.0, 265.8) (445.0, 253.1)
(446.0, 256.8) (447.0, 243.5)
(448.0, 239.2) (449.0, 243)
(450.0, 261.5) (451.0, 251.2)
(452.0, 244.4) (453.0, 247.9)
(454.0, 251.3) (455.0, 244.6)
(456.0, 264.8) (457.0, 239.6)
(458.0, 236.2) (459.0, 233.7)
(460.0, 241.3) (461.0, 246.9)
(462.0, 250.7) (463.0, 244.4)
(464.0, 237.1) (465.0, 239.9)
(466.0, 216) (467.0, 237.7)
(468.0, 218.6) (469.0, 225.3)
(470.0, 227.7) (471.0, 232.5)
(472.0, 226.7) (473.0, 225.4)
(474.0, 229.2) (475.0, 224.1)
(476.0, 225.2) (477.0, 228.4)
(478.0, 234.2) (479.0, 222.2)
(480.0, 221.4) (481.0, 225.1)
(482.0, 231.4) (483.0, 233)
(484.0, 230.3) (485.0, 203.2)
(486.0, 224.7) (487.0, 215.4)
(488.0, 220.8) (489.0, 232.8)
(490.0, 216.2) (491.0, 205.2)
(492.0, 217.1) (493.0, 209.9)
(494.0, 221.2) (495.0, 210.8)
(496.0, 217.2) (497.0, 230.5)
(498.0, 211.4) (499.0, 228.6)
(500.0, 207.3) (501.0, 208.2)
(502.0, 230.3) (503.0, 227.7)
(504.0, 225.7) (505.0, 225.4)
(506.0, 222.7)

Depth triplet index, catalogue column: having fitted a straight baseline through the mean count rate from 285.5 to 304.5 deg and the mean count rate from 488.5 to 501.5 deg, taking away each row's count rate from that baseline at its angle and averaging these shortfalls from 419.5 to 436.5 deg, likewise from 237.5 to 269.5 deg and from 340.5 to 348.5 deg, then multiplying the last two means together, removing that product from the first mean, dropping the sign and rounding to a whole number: 89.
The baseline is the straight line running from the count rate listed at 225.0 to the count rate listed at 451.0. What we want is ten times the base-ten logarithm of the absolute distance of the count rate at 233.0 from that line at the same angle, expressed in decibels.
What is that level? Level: 13.1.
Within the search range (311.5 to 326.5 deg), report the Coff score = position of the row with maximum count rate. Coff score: 323.0 deg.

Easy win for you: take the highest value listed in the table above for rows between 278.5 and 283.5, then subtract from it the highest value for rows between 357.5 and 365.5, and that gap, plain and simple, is 16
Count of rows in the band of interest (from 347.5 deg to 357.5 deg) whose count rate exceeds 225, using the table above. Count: 10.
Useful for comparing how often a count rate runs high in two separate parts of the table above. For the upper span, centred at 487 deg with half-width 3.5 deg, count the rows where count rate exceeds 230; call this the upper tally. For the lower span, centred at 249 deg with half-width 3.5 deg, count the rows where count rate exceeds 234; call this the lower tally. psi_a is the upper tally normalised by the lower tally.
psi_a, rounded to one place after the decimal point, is 0.3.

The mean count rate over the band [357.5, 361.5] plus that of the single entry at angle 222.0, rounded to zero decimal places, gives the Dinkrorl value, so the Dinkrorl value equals 464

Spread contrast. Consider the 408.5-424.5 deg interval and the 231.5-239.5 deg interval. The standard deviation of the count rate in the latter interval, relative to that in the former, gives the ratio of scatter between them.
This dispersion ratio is 0.9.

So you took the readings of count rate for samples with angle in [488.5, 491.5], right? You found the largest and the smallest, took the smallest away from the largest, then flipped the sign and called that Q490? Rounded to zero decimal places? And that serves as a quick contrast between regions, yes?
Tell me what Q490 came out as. -28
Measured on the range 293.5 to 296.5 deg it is -29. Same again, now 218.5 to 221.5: -4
